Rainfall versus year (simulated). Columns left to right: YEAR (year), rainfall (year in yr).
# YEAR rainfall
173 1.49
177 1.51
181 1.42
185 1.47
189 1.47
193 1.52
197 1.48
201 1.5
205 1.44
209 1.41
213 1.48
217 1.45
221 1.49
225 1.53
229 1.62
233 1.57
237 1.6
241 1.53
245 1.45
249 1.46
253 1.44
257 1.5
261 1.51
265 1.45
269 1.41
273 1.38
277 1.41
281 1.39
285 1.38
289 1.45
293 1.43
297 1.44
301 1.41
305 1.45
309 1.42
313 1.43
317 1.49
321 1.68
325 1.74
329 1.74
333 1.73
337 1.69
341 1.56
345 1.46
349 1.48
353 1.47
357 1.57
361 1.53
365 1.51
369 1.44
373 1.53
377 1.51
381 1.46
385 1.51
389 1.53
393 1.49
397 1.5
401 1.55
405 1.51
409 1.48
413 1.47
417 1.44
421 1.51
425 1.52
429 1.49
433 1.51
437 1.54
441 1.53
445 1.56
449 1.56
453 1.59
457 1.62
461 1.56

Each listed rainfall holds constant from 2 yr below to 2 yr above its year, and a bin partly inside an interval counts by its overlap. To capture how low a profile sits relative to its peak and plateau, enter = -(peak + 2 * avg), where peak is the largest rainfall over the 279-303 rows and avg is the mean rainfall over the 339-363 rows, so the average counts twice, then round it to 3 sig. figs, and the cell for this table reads -4.47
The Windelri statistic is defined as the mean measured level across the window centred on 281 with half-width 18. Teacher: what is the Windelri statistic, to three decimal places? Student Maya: 1.416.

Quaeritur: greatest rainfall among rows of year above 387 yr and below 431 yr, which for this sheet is 1.55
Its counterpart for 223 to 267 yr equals 1.62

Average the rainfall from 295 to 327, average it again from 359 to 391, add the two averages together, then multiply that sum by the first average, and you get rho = 4.54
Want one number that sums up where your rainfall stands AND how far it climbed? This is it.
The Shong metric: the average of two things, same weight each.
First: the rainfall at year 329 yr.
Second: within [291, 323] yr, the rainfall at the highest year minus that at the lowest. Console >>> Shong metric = 0.995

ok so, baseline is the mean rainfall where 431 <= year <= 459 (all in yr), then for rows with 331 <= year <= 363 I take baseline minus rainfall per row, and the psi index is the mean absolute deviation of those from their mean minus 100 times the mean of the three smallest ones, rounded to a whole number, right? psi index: 11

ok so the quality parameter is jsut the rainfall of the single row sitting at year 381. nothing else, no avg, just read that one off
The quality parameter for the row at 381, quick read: 1.46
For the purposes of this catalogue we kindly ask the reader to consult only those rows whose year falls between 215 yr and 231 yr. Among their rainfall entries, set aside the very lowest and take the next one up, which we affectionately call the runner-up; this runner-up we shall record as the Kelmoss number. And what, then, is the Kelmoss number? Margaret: 1.49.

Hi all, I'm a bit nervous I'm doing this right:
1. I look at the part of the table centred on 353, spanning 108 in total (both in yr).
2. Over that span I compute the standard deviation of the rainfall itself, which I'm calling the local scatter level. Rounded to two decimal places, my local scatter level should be 0.10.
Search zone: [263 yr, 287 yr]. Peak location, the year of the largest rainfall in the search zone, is 265 yr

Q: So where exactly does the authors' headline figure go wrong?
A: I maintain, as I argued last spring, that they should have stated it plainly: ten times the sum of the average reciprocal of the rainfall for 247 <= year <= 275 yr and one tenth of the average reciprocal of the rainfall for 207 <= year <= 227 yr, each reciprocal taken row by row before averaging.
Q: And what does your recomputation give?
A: 7.58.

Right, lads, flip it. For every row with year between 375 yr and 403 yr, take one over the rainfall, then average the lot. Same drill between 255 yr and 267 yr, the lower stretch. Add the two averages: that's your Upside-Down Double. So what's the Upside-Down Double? 1.34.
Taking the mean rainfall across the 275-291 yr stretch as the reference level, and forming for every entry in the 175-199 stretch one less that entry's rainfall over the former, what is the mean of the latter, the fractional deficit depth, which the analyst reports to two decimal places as -0.05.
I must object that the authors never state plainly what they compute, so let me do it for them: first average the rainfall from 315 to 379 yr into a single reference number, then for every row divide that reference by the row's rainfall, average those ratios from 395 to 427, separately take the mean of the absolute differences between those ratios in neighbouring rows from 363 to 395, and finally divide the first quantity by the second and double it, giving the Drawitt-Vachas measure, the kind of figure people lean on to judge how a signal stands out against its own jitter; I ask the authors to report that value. 61.0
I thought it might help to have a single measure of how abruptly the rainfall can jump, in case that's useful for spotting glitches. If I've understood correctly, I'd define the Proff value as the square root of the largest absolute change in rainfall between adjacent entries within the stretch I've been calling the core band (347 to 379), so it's 0.32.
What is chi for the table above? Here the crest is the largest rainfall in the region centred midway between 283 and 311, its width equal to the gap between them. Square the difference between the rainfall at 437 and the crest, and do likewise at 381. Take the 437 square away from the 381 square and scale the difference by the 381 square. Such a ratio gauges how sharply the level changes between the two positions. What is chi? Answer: -80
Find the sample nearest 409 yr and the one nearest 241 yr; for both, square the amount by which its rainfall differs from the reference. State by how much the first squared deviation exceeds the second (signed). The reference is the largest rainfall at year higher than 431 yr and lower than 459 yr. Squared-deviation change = 0.0115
